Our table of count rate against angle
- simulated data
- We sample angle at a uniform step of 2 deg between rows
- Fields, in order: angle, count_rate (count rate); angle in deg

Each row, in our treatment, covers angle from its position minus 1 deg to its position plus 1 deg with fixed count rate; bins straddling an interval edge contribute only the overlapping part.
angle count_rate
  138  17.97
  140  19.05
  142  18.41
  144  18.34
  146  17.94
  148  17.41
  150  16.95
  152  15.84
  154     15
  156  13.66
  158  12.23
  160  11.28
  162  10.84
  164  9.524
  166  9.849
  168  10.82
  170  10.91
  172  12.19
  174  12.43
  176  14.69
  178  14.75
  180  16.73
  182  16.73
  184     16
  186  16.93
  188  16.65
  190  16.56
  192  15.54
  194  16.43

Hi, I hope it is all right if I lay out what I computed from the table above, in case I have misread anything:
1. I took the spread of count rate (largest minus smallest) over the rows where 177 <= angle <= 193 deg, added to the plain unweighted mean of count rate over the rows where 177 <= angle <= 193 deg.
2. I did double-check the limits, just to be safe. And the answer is 18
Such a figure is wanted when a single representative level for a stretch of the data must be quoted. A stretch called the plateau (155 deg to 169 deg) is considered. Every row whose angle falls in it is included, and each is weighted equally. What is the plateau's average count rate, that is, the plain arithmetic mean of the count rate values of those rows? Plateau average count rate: 11.2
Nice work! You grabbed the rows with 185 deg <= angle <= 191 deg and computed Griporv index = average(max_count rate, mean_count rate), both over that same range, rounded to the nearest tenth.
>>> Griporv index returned 16.8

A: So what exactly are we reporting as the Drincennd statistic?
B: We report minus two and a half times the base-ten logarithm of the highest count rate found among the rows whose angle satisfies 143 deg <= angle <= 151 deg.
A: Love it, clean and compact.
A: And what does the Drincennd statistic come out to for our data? -3.16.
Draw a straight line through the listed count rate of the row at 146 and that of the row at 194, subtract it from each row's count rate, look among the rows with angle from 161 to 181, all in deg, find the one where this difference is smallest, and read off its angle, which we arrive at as 164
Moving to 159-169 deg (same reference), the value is 164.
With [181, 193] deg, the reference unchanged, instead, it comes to 192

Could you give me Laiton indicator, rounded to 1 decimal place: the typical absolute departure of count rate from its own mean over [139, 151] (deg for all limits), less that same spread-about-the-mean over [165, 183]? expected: -1.6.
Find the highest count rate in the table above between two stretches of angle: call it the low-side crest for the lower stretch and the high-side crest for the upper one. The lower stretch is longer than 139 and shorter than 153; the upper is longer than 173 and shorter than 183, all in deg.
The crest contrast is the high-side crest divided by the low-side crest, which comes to 0.88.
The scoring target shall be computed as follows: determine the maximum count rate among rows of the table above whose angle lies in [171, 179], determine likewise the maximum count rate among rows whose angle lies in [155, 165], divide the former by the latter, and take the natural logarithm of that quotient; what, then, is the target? 0.08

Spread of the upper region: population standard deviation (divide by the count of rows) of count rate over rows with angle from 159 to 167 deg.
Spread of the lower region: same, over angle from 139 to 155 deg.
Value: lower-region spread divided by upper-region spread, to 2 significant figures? 1.8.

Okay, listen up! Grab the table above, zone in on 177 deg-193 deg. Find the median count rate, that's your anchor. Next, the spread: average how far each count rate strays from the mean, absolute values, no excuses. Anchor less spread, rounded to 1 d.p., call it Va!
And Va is 16.0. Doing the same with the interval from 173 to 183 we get 13.4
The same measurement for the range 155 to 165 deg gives 10.1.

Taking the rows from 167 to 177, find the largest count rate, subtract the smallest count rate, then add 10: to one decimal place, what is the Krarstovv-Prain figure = 13.9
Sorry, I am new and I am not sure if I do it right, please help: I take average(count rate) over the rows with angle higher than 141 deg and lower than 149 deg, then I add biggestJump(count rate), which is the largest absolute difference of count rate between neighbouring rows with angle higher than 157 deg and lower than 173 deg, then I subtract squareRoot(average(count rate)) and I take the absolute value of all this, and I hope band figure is 15.1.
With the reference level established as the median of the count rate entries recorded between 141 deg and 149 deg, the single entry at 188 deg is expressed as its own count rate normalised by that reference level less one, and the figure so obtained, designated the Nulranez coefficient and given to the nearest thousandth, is -0.082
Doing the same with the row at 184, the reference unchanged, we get -0.118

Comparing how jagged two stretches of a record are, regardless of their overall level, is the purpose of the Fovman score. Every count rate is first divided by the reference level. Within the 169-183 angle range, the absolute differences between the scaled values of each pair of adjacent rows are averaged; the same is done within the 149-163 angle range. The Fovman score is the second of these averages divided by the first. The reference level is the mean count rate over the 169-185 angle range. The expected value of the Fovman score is 1.05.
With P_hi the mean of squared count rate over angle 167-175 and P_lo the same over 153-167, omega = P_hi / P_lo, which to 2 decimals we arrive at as 0.95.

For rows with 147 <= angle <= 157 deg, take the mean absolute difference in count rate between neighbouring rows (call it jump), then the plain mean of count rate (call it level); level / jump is 17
